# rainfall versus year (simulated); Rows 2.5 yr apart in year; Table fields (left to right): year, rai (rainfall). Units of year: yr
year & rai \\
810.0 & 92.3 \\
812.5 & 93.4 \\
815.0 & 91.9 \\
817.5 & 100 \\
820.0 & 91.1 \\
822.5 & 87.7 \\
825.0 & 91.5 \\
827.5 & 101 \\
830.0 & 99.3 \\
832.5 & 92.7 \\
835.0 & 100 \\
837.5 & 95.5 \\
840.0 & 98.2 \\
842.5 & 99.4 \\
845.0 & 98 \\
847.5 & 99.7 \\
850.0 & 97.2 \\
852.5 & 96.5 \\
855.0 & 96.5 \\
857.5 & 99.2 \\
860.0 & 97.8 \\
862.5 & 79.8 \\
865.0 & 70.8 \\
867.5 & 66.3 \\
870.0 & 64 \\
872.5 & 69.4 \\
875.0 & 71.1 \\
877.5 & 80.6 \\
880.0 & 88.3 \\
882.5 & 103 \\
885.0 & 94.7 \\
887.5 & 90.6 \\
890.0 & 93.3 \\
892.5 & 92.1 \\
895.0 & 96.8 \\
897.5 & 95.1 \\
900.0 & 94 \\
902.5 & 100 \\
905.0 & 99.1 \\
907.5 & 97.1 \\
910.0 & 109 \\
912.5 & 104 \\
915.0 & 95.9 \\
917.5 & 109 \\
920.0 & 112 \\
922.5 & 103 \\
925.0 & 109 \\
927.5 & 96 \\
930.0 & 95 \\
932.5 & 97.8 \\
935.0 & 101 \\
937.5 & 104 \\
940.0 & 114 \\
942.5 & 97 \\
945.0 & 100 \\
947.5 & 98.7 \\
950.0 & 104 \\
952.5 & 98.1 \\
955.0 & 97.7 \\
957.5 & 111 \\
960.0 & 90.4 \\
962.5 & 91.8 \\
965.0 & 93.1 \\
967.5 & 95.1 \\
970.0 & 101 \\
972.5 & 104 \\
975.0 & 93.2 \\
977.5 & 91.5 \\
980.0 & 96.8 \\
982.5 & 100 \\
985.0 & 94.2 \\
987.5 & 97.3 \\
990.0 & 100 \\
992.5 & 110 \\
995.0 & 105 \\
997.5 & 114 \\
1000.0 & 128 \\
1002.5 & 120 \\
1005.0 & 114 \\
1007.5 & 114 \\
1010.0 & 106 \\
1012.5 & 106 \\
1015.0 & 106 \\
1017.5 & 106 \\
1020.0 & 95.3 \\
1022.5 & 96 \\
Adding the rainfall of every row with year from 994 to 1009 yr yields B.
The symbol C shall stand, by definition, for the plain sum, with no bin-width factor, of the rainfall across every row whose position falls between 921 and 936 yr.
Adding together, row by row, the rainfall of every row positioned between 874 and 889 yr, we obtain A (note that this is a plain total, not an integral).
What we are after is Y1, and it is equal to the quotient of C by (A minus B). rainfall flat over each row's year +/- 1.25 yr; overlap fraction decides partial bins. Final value -4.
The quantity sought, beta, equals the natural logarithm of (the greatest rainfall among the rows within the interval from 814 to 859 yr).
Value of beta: 4.62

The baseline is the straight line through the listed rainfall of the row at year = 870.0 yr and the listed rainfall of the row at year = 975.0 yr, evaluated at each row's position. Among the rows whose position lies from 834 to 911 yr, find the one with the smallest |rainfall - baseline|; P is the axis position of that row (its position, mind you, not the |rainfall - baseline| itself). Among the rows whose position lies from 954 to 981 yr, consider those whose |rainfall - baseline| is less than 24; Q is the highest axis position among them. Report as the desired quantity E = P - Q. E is -110.0 yr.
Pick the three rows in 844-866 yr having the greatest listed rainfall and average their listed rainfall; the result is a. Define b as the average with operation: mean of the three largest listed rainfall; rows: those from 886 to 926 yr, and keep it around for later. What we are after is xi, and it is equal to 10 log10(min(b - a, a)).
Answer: 10.4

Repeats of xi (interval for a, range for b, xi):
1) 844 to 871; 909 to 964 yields 11.3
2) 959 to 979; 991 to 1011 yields 13.1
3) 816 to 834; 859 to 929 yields 10.0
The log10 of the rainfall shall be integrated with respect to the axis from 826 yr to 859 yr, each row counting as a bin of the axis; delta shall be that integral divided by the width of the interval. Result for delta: 1.991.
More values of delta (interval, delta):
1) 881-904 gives 1.980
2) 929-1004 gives 2.005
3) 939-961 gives 2.004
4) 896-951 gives 2.006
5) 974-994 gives 1.991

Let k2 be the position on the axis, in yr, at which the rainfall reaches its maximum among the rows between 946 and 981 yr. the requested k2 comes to 957.5 yr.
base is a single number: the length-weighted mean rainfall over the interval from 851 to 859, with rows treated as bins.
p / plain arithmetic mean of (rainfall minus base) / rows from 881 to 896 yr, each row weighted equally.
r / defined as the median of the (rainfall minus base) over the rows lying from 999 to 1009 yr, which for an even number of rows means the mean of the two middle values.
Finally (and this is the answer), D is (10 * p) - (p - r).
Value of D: -1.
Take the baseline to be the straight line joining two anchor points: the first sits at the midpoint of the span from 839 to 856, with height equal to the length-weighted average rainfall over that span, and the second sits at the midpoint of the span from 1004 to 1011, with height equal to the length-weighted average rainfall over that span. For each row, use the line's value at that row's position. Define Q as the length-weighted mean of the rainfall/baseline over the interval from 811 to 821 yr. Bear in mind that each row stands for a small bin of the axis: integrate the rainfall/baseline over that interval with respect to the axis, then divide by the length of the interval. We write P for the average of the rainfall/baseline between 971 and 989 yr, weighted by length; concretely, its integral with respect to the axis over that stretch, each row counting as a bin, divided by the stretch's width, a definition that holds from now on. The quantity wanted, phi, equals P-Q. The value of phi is -0.10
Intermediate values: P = 0.89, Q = 0.988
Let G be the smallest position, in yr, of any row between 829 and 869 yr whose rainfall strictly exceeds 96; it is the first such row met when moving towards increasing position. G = 830.0 yr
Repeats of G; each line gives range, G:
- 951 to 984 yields 952.5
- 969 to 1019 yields 970.0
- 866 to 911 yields 882.5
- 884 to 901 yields 895.0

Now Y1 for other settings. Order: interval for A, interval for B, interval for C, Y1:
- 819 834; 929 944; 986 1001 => -14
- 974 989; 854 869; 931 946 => 10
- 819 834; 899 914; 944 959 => -15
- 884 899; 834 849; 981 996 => -22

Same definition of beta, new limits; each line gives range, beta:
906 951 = 4.74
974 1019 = 4.85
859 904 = 4.63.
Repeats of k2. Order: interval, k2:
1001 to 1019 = 1002.5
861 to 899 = 882.5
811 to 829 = 827.5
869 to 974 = 940.0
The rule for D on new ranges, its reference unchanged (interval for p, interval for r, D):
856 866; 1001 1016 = -82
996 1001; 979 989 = 212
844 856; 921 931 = 4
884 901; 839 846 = -32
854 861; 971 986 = 2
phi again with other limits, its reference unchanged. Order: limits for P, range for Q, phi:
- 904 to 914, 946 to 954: 0.05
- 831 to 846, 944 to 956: 0.07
